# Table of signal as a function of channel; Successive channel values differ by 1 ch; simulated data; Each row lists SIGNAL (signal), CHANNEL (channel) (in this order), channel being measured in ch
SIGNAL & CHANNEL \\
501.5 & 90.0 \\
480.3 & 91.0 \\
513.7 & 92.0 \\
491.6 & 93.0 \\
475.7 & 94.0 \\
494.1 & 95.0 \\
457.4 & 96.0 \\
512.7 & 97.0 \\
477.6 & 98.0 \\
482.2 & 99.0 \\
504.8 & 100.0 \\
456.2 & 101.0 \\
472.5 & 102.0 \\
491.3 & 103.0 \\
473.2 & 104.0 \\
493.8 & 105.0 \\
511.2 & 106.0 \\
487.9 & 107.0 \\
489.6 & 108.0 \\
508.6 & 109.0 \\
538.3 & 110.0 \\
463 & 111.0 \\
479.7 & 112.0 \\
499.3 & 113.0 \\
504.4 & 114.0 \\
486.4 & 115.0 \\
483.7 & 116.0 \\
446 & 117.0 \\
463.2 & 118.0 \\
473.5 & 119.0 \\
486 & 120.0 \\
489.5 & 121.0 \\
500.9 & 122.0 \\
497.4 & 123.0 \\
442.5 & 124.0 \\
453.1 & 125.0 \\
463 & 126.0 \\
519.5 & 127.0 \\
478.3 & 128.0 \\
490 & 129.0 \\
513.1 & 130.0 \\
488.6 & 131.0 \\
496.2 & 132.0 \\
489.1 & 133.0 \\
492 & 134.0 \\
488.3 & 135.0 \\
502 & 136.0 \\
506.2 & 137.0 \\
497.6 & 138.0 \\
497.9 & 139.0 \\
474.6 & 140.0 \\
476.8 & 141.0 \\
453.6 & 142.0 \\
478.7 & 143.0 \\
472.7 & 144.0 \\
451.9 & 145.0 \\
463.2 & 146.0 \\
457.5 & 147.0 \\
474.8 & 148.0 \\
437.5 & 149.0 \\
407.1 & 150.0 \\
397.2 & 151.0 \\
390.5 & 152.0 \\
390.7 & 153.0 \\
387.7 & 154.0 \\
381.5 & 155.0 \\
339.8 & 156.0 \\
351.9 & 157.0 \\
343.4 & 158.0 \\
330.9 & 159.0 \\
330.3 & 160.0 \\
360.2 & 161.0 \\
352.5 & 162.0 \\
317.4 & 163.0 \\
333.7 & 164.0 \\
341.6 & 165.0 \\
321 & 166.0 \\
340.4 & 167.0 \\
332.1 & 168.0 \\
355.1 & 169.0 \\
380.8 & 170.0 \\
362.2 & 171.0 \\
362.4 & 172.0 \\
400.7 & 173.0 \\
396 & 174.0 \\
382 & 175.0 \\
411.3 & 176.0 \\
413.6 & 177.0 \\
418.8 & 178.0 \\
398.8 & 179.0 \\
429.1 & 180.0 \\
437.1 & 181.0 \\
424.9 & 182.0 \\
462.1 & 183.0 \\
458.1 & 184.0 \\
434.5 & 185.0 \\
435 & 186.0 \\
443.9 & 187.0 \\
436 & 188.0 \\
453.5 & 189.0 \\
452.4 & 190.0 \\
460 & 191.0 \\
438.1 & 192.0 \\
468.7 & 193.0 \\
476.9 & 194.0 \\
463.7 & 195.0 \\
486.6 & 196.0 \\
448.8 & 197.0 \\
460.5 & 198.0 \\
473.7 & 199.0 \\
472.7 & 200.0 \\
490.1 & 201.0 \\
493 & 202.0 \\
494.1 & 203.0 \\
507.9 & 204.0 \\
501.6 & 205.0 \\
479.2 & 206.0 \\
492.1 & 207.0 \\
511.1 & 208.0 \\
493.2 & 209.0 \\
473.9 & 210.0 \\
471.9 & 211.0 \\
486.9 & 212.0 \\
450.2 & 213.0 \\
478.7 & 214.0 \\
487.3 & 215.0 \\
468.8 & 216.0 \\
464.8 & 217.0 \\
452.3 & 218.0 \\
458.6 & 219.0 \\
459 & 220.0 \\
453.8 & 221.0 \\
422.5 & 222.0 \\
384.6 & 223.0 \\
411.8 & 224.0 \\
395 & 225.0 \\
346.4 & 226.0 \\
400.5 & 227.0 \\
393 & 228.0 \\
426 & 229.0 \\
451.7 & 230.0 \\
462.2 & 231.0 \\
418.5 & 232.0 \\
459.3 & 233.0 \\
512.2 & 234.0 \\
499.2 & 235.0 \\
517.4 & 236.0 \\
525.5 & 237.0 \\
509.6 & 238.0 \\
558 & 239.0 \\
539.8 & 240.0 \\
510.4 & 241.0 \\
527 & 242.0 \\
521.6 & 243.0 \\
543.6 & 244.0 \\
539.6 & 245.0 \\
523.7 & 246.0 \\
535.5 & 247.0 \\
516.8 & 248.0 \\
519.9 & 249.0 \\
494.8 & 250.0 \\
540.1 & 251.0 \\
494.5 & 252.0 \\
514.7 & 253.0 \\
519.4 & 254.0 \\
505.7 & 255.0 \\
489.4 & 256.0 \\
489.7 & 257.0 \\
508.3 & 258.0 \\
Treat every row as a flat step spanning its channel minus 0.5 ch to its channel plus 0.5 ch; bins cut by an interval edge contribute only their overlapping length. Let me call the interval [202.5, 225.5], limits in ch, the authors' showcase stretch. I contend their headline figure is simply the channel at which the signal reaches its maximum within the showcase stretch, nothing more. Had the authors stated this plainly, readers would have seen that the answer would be 208.0 ch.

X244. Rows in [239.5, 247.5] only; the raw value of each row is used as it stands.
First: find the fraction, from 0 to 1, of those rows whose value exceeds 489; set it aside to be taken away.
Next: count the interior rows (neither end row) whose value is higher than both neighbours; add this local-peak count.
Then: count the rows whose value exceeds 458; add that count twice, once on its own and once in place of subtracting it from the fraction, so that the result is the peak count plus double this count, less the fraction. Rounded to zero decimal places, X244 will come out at 17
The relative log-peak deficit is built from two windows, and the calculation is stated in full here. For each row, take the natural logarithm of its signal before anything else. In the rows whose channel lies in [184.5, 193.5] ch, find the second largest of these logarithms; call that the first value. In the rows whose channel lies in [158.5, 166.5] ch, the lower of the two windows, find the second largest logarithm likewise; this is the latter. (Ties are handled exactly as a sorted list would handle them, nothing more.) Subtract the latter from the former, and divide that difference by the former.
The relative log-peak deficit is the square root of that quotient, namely 0.208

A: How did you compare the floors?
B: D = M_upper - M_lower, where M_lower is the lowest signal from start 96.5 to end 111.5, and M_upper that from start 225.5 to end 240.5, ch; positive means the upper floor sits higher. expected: -110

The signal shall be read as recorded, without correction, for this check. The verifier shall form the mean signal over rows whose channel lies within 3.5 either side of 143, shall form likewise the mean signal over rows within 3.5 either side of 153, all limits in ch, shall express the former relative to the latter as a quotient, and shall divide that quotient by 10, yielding 0.121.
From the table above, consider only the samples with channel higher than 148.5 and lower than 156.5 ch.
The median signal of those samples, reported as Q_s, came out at 391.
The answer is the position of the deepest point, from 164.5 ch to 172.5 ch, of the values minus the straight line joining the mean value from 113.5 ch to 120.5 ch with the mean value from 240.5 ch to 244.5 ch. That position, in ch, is 166.0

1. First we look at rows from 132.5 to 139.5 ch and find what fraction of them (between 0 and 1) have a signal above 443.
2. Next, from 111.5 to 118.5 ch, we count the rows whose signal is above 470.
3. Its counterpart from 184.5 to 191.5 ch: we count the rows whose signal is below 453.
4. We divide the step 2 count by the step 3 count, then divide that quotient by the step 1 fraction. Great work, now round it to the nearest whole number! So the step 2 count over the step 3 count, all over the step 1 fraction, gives 1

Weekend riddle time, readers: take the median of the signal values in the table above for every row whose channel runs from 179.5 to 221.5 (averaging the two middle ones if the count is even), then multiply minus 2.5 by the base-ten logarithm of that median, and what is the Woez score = -6.67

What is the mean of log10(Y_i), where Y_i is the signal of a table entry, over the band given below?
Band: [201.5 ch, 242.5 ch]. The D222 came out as 2.67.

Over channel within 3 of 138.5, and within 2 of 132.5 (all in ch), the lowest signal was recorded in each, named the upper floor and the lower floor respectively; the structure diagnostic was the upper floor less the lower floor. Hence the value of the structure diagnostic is -14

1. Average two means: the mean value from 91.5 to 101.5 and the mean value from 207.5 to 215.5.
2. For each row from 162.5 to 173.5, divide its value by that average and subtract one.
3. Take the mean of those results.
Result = -0.278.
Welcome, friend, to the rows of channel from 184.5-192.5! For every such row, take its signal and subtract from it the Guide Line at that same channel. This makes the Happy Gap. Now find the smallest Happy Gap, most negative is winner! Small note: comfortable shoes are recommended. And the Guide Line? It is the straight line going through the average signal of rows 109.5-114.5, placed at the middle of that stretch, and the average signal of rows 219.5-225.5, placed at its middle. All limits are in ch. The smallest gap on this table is -12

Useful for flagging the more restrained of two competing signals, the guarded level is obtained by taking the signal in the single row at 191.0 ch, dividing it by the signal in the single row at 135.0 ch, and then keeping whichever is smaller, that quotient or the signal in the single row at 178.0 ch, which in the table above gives 0.94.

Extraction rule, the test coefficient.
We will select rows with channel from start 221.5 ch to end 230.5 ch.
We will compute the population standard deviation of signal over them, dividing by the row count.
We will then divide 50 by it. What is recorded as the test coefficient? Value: 1.8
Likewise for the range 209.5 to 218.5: 4.0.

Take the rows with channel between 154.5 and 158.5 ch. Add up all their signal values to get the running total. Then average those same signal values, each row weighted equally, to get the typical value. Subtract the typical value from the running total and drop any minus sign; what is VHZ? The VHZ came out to 1062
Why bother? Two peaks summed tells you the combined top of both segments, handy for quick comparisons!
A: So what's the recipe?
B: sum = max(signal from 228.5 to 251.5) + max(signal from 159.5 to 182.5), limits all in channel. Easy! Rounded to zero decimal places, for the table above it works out 995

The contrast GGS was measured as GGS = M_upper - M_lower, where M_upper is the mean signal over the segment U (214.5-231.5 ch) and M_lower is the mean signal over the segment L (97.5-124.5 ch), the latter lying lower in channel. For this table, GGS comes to -54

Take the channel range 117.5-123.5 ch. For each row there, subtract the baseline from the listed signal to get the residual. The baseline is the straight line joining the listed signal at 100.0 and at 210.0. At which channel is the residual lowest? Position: 118.0 ch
